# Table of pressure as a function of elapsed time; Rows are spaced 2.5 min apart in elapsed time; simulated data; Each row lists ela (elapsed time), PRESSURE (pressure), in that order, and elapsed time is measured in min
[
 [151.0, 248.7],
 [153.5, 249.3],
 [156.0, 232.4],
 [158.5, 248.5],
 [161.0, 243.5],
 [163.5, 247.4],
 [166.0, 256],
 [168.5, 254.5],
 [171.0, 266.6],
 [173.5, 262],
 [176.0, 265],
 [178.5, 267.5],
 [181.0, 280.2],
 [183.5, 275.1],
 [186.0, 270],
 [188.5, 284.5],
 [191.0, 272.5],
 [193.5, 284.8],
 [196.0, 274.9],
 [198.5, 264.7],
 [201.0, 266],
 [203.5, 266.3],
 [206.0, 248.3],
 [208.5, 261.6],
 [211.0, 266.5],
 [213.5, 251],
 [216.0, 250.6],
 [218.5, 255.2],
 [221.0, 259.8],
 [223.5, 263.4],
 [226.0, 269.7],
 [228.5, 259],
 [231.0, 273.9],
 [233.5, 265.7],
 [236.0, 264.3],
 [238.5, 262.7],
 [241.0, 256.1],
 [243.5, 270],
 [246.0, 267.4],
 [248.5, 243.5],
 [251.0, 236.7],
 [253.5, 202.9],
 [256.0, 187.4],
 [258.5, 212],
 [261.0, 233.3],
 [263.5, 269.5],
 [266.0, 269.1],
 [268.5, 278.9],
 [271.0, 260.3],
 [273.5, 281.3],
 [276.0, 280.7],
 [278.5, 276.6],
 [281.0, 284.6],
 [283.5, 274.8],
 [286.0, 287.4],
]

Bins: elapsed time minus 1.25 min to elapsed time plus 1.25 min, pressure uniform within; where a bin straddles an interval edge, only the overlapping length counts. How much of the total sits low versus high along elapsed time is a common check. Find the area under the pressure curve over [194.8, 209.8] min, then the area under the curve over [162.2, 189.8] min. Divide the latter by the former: 1.9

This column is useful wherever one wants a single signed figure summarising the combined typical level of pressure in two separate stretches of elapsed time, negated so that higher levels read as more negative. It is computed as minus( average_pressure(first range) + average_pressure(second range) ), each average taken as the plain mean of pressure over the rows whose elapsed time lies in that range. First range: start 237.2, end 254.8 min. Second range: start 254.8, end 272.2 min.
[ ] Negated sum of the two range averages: -493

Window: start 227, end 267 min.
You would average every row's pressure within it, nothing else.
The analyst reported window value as 248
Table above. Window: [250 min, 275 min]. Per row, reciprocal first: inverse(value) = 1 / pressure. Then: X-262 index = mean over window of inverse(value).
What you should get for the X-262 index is 0.0042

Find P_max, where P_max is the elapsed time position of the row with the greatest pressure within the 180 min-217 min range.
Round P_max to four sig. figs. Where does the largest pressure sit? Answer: 193.5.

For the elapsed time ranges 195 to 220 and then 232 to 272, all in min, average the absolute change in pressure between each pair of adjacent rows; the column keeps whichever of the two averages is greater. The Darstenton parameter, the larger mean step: 14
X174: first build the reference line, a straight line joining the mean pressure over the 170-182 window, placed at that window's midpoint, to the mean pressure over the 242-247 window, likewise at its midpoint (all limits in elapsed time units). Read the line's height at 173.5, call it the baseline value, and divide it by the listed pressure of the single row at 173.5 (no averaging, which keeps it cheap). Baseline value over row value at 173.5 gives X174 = 1.02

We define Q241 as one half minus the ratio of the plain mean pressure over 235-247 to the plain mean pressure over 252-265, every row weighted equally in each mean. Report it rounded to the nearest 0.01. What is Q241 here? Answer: -0.69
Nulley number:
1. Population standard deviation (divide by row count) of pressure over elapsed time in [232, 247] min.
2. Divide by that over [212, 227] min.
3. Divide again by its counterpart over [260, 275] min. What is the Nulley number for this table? 0.04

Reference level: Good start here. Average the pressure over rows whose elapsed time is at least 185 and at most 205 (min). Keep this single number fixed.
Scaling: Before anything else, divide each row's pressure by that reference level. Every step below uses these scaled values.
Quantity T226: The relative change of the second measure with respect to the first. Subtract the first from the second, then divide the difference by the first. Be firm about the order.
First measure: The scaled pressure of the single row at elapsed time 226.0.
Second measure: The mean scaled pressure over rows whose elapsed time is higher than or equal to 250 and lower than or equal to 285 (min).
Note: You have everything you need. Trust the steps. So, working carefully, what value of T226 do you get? -0.06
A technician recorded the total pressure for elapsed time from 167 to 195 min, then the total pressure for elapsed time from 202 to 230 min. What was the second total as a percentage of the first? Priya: 96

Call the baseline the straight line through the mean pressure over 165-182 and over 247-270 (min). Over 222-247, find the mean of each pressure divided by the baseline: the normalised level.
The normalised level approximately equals 1.08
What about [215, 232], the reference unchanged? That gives 1.05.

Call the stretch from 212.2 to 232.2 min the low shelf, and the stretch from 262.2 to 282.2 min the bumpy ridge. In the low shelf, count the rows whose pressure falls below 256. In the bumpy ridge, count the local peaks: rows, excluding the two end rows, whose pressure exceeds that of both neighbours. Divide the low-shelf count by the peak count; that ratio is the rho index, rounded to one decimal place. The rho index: 1.5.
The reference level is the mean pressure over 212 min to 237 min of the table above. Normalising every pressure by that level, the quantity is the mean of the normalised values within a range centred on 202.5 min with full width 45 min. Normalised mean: 1.02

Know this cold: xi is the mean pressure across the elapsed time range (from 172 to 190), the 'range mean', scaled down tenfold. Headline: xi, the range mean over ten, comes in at 27.20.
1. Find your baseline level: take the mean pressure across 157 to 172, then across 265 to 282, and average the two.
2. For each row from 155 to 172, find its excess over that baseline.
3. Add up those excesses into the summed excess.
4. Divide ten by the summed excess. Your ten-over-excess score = -0.1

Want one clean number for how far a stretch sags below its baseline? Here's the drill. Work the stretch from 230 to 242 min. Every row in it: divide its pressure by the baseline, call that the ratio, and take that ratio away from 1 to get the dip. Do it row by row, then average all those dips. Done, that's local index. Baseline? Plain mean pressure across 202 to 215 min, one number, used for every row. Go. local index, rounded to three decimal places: -0.022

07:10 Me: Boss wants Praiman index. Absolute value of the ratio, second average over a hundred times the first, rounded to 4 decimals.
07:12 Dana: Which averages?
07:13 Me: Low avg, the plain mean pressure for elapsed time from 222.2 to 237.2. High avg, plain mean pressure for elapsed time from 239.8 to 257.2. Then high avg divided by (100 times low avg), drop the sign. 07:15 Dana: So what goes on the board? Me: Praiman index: 0.0089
